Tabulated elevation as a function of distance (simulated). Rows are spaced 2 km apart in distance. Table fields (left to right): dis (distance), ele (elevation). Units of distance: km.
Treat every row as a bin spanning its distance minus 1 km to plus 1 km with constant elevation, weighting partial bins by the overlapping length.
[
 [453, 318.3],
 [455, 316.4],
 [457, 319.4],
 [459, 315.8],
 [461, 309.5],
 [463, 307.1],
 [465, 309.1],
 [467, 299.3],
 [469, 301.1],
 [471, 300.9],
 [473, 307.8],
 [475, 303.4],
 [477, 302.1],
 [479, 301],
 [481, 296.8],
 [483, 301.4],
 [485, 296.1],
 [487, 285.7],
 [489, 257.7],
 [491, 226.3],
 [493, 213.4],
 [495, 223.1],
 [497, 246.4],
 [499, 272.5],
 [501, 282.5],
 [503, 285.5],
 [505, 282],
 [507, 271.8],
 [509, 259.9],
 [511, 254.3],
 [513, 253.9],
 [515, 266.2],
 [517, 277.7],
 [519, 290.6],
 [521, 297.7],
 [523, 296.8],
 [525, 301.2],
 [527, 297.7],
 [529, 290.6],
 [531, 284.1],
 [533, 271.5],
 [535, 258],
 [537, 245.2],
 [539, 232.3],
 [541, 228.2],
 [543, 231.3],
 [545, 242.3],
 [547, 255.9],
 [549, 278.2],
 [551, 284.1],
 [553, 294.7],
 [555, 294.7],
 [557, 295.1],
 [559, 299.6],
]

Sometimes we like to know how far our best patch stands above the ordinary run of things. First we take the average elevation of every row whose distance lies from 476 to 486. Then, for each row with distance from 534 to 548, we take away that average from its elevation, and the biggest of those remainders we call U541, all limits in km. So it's -41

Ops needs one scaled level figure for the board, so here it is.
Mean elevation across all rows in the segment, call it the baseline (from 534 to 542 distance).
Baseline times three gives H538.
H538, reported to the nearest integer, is 723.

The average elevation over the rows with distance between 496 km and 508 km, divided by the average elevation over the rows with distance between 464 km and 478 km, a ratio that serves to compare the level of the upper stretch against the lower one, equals 0.901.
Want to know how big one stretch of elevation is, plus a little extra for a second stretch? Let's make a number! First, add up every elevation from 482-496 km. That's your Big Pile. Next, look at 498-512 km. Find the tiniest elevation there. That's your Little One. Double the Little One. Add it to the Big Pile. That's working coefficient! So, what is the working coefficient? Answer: 2312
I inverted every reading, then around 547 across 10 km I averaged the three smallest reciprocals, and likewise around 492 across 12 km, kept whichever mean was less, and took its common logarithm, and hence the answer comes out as -2.435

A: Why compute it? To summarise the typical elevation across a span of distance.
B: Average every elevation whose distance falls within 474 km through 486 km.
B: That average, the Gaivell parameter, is 300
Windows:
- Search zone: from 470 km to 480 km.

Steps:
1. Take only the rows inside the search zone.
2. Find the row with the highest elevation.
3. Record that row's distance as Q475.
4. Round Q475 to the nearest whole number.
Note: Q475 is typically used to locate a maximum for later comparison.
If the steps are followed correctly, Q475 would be 473 km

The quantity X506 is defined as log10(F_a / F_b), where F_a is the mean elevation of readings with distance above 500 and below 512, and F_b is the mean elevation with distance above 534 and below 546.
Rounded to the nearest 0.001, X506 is 0.056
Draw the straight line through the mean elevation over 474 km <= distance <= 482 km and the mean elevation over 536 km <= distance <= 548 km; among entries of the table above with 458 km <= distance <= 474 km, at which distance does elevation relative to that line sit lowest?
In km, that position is 467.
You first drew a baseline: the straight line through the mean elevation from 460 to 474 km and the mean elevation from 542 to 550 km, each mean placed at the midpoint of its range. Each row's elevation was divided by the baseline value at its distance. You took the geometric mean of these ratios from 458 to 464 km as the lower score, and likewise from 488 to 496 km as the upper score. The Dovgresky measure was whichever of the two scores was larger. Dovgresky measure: 1.01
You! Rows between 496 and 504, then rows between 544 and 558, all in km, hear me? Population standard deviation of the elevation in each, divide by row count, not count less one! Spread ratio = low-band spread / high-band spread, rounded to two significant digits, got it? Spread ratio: 0.79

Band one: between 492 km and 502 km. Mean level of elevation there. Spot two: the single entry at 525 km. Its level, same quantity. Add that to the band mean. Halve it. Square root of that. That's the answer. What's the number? 16.6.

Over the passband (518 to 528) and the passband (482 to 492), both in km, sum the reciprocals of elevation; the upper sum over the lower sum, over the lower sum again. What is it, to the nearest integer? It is 49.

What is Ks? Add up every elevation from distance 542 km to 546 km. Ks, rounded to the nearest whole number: 474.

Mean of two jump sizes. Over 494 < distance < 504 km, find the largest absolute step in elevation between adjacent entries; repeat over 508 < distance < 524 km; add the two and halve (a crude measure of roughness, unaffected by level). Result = 19.5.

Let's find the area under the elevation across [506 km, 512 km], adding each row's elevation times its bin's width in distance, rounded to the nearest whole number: 1572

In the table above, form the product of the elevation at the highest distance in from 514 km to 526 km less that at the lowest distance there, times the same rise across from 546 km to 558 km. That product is 1372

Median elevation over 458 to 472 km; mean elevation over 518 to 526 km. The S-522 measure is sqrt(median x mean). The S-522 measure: 302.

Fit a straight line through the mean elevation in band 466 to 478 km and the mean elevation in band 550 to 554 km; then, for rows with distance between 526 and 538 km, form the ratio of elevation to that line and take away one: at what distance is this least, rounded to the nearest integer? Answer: 537 km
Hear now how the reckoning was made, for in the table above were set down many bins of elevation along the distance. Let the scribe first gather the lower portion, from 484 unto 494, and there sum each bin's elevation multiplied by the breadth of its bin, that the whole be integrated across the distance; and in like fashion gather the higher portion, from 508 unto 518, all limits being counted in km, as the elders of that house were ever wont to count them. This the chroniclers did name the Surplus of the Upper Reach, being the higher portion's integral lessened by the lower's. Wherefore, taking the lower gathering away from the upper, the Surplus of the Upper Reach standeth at 66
